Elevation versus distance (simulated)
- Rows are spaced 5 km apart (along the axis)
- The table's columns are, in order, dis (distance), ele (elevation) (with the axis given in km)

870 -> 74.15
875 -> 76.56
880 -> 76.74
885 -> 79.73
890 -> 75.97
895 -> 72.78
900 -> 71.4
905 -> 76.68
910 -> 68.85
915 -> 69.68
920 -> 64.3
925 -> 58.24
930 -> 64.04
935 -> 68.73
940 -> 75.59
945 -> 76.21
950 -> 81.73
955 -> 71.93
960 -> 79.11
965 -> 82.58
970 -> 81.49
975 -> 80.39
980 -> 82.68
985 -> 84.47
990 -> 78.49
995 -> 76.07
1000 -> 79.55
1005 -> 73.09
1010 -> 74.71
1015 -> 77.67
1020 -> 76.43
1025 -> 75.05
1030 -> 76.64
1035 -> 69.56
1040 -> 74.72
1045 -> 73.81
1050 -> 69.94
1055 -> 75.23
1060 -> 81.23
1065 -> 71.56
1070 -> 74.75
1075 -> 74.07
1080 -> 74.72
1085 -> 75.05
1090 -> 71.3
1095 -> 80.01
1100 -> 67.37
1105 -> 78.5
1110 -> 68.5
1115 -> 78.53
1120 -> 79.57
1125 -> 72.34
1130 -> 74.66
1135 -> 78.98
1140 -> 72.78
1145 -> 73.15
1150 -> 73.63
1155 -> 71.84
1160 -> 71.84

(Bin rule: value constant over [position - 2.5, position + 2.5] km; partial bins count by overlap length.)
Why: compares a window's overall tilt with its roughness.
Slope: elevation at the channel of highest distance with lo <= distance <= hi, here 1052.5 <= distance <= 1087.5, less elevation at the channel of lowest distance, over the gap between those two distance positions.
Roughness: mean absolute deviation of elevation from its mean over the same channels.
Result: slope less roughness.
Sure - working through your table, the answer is -1.7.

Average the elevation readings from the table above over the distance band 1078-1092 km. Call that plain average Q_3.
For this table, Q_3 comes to 73.7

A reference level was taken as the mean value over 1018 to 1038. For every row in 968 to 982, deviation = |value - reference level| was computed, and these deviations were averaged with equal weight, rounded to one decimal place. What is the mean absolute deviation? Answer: 7.1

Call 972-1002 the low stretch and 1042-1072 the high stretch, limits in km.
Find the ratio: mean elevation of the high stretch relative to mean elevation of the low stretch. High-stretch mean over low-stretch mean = 0.93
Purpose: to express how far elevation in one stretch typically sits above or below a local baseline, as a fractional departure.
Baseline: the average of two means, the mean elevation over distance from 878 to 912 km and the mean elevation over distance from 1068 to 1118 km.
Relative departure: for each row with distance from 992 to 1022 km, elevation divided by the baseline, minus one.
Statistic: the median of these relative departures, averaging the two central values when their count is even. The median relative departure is 0.024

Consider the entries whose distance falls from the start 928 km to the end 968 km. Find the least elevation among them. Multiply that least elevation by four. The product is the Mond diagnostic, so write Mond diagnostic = 256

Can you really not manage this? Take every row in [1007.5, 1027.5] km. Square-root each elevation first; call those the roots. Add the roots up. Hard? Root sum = 34.9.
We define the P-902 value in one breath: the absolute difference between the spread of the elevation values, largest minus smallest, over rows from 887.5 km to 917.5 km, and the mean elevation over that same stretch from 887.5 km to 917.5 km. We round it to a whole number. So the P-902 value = 65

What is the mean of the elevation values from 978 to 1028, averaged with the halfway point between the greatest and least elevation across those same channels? 78.3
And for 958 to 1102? 76.1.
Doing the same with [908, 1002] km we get 73.2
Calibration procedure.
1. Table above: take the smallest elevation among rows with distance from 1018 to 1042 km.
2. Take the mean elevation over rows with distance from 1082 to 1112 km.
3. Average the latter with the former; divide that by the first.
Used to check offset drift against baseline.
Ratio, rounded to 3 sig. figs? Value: 1.03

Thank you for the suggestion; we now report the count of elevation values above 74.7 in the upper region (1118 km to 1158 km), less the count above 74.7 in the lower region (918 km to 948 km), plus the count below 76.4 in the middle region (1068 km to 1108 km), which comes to 6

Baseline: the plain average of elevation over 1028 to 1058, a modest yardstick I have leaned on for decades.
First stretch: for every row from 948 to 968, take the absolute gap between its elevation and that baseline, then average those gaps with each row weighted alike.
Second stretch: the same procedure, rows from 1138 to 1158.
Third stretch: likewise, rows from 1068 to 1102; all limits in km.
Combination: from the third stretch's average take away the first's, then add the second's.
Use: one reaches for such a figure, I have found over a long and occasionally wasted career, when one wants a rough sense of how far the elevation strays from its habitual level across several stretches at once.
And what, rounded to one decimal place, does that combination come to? -2.7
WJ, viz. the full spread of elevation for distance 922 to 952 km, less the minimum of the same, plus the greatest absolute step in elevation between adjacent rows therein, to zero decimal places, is -28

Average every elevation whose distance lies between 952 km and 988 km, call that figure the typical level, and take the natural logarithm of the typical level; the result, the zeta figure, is 4.39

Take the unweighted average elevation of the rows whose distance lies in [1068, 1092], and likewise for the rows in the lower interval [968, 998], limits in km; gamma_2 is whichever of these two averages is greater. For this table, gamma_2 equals 80.6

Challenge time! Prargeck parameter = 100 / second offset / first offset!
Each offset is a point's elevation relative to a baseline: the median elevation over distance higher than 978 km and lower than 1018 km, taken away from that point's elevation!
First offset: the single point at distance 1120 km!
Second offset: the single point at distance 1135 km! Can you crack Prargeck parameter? 75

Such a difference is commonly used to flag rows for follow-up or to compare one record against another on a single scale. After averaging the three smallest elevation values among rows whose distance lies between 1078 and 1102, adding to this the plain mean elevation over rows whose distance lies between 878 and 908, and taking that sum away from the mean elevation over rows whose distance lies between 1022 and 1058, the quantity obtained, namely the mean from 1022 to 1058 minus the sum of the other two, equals -73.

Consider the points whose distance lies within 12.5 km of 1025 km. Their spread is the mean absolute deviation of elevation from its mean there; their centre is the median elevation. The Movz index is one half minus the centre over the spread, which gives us -34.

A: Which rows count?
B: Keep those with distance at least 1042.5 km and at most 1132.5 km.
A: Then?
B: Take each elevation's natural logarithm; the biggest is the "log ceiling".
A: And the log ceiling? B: 4.40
